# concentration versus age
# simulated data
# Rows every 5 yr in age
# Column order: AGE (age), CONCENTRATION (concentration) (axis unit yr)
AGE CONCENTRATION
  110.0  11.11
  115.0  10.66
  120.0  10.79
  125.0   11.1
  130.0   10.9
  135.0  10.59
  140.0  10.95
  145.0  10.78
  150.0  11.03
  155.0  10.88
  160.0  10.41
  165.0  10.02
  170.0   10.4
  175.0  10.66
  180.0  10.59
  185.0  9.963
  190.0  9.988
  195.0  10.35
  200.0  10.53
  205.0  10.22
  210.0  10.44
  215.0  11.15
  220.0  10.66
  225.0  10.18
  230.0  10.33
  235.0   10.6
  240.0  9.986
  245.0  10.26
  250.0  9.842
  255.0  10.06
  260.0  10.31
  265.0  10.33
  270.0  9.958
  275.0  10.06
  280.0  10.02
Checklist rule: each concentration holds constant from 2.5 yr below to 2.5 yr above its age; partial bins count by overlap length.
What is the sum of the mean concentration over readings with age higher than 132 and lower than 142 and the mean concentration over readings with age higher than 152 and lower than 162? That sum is 21.4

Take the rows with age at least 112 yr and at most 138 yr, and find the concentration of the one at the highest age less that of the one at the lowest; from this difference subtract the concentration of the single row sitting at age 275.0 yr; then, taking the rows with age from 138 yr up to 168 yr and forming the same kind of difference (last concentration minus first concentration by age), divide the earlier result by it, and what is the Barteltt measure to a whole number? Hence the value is 11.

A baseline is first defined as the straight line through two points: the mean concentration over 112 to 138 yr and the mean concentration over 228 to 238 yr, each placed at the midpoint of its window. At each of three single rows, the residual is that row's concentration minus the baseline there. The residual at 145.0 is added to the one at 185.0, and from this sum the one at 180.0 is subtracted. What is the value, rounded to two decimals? -0.58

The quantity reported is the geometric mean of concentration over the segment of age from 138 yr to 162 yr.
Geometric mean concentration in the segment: 10.81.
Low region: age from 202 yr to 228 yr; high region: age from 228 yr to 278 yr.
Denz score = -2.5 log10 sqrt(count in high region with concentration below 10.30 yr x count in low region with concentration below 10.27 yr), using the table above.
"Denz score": -1.3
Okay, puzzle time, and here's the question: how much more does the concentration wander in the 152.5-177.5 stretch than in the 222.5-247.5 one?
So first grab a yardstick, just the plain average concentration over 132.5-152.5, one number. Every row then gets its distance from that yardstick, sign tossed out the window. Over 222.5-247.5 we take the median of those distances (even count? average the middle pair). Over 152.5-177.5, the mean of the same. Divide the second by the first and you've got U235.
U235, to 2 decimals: 0.66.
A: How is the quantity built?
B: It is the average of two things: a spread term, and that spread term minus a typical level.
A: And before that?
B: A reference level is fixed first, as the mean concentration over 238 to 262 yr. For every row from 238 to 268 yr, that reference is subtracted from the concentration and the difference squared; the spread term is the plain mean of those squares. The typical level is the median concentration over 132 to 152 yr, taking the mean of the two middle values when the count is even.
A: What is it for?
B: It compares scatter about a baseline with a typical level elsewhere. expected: -5.40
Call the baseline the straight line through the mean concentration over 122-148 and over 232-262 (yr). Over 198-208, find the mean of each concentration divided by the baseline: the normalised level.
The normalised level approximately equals 0.99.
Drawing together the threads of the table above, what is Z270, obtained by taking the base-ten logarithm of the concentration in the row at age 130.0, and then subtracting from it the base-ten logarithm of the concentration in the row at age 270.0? 0.039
